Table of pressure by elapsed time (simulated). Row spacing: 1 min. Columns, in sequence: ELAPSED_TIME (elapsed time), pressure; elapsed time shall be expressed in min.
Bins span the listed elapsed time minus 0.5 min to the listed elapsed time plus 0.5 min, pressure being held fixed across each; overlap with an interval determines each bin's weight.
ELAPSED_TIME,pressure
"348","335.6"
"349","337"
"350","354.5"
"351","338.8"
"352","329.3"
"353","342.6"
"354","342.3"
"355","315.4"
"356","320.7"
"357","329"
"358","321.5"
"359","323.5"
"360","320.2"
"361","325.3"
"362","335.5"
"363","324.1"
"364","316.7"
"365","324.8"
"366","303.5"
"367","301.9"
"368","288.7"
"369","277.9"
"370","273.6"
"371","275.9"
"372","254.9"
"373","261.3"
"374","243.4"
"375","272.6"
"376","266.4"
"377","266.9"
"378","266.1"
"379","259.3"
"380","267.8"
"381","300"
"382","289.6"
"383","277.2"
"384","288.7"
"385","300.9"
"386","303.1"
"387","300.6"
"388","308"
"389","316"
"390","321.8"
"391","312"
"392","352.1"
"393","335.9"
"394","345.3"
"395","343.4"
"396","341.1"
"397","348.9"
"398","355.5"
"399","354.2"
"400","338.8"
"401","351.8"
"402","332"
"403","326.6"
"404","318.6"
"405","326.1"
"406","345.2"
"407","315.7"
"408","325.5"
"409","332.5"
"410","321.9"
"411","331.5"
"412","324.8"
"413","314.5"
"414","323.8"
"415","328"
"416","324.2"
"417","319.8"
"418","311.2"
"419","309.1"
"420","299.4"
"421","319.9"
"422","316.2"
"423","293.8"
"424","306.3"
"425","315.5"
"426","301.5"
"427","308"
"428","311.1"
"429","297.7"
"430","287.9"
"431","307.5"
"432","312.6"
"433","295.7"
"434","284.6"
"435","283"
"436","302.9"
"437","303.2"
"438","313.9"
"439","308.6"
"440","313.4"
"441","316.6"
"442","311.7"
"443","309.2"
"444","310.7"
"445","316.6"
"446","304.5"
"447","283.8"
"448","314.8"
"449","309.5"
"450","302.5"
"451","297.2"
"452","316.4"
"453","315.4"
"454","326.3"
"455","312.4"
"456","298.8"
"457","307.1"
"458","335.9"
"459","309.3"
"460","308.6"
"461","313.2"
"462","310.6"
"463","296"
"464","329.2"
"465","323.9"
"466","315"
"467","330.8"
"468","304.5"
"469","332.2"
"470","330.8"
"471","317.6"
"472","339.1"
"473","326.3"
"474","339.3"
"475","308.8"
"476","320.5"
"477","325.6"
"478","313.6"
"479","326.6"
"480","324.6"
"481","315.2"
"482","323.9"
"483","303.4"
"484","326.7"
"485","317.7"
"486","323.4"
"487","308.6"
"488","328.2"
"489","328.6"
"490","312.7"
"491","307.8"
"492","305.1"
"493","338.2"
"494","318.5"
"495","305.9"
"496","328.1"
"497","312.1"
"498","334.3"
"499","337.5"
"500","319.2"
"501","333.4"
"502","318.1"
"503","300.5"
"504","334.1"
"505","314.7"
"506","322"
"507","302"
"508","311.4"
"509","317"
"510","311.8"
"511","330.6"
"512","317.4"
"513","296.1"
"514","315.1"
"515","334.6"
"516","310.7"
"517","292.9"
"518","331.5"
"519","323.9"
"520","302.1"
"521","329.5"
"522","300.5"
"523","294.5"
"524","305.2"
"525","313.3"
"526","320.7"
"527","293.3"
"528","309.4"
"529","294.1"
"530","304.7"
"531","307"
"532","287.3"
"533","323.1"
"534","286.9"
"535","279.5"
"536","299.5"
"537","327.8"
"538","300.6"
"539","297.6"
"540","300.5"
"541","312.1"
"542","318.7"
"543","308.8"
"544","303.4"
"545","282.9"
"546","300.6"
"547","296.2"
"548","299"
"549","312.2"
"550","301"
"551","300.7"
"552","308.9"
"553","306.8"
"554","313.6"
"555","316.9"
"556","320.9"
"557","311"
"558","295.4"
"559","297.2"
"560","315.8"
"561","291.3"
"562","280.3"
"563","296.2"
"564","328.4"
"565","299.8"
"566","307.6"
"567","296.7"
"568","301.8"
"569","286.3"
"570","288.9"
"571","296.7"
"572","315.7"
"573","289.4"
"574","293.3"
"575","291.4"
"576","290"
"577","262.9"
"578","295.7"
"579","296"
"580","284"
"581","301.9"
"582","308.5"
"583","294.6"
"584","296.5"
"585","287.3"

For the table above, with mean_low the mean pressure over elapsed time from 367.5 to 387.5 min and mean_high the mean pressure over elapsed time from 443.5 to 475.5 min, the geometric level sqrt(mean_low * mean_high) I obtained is 295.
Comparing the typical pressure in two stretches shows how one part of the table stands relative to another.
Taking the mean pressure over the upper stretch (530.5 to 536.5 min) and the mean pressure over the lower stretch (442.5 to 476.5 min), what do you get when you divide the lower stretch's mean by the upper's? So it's 1.06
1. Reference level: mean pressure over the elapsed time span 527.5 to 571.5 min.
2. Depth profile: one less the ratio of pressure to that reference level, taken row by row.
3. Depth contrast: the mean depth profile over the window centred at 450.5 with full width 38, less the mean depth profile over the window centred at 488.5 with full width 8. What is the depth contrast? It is 0.02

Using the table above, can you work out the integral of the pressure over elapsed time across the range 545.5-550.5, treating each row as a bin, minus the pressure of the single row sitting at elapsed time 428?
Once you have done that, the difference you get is 1198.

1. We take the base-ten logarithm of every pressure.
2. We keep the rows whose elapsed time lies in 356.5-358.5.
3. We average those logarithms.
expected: 2.51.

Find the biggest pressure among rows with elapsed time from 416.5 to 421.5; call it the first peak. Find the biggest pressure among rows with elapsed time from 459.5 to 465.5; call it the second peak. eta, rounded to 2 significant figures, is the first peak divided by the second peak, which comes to 0.97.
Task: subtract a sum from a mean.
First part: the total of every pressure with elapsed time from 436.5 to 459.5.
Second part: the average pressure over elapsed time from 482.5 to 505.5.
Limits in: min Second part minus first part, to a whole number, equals -6818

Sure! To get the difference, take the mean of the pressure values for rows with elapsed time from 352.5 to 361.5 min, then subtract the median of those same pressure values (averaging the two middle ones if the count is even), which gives 3.2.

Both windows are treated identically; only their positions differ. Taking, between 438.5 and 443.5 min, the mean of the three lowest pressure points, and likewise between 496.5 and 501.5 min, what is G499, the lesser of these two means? 310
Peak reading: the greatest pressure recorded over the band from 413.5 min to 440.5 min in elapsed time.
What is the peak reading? 328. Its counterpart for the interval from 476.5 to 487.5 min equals 326.7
